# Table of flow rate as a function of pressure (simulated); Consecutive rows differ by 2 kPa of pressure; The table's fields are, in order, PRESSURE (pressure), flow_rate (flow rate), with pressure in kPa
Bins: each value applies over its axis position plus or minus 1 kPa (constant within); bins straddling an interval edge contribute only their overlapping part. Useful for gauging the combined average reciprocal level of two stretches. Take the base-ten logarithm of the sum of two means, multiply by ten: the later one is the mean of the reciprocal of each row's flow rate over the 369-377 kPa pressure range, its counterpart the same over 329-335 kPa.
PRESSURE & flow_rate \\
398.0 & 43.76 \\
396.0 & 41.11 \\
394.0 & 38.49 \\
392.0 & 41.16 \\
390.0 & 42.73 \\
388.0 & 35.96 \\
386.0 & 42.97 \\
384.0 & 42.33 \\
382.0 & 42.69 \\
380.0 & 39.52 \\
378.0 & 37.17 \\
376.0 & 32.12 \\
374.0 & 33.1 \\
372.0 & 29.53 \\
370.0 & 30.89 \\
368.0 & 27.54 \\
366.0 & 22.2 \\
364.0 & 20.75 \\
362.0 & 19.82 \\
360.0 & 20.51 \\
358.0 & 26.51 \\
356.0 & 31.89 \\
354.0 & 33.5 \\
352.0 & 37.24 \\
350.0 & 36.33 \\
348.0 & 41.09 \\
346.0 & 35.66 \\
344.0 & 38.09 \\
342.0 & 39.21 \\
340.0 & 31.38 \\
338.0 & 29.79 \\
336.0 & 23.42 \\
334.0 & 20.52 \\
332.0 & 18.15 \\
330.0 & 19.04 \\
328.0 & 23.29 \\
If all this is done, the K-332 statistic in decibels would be -10.76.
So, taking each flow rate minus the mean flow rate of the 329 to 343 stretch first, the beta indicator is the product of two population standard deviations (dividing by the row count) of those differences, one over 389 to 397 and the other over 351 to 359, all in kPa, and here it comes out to 5.9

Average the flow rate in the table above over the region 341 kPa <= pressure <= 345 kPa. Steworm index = 39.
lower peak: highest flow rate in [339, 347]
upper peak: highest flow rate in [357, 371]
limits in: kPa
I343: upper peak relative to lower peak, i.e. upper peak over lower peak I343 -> 0.79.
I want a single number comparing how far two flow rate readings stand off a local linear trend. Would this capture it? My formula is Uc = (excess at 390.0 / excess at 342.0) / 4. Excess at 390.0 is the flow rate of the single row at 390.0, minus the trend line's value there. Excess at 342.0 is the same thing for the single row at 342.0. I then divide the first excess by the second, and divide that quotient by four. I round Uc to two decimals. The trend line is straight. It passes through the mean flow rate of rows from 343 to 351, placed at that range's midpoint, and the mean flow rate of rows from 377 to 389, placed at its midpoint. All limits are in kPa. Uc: 0.31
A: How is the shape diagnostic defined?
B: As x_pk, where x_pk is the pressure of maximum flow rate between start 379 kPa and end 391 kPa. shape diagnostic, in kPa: 386.0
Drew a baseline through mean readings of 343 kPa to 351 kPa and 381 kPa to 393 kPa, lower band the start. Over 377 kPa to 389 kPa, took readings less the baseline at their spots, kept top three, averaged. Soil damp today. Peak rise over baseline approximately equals 1.6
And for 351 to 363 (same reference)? -4.2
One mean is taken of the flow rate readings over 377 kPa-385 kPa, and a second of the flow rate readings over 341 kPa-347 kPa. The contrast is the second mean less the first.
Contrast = -3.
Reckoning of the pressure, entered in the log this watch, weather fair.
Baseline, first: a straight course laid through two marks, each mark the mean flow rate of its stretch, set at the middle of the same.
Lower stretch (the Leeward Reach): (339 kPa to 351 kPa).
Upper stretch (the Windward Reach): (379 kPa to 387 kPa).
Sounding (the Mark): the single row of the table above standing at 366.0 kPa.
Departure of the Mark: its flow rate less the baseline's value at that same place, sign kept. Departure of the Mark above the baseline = -17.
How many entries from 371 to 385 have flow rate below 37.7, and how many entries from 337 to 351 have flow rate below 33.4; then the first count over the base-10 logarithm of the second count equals 13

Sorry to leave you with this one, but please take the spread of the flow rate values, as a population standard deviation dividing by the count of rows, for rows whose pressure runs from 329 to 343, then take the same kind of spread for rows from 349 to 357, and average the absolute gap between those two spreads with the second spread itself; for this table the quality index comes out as 3.6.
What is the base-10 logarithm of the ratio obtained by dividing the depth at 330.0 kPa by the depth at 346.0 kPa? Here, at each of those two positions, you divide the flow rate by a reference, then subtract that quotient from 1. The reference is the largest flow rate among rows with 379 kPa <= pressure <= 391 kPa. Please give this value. 0.5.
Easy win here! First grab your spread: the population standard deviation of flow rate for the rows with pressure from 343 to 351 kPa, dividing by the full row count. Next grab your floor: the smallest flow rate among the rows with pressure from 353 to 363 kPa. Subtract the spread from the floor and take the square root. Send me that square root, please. 4.21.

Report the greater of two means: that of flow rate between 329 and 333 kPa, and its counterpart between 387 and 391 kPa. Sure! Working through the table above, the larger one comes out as 39.3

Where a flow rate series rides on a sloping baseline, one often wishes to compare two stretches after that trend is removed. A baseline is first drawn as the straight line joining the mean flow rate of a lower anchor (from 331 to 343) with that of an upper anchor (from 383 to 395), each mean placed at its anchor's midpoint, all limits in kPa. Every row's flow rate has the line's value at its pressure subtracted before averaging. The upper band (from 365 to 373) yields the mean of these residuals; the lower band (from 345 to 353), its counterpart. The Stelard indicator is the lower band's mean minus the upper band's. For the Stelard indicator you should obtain 15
